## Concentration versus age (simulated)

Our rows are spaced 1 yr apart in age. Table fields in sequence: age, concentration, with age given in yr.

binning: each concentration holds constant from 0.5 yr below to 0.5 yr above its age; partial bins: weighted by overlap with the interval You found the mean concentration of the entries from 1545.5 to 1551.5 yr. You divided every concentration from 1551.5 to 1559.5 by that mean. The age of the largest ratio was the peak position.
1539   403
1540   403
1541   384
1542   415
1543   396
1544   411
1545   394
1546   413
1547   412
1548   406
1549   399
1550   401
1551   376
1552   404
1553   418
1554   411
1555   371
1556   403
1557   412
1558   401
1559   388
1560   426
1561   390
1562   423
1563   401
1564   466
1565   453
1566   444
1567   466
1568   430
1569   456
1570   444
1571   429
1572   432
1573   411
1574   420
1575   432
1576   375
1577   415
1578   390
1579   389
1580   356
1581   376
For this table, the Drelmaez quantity 1553 yr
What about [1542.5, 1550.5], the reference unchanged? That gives 1546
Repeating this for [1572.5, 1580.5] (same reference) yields 1575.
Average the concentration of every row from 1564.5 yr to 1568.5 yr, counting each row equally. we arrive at 448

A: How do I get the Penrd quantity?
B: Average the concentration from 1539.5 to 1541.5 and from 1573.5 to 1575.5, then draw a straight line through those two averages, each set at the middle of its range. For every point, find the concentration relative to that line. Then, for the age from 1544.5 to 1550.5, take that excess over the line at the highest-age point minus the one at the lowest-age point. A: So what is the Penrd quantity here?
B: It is 2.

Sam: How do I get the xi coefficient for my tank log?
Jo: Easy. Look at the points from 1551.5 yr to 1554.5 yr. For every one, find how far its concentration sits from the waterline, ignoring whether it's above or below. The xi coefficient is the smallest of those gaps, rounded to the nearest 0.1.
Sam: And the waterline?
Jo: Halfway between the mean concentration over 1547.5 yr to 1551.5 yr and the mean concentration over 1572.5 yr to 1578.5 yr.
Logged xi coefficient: 2.7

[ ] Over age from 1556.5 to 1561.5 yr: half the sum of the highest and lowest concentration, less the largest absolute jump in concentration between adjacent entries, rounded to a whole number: 369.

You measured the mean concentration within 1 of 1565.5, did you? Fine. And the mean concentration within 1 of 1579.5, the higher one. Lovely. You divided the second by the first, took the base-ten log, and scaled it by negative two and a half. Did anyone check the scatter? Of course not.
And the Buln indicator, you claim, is 0.20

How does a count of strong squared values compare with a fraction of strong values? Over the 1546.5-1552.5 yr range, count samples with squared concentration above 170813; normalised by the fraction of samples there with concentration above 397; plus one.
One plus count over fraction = 1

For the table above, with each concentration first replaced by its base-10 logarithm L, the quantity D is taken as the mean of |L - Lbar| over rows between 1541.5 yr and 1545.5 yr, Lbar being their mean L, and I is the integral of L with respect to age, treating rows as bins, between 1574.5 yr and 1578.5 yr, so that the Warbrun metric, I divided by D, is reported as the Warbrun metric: 1077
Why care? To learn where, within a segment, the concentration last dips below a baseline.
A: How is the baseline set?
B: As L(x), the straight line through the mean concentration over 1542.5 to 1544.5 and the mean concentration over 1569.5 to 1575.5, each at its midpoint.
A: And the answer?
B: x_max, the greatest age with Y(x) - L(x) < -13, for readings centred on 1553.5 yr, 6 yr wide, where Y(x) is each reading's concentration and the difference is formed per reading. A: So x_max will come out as 1555 yr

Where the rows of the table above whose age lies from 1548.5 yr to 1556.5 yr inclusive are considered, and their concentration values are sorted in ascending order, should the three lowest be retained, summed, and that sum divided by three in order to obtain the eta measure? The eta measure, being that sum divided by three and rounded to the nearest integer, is 382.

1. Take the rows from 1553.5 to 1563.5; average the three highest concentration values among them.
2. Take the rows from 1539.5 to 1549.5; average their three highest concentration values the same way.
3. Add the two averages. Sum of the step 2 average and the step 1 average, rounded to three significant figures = 834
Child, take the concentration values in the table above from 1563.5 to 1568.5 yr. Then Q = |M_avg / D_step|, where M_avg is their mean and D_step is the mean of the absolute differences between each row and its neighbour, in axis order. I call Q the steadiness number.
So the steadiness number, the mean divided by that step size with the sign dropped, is 23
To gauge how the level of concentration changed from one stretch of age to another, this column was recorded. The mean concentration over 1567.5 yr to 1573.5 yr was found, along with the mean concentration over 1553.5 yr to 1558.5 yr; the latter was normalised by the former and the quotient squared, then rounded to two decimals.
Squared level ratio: 0.85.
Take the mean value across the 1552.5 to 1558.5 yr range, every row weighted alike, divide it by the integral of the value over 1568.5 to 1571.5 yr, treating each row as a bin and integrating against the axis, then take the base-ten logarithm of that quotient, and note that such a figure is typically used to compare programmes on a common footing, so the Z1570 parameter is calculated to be -0.52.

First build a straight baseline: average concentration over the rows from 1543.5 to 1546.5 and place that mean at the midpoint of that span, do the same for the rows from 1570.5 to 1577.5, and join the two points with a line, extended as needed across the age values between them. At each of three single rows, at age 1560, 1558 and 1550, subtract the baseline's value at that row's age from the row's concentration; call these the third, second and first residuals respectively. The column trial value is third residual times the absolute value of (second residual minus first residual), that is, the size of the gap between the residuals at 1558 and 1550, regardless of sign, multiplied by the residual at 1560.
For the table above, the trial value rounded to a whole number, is 42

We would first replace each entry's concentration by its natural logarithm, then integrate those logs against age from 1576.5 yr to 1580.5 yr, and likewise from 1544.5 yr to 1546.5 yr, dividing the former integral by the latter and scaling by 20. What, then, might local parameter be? 40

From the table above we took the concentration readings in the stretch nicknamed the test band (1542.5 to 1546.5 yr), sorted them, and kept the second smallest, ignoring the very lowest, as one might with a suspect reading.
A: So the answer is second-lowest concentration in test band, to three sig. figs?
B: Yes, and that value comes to 396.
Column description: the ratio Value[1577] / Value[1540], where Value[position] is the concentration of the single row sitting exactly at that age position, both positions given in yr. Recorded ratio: 1.03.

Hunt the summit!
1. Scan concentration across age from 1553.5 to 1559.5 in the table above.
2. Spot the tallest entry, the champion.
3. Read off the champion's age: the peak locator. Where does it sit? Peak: 1557 yr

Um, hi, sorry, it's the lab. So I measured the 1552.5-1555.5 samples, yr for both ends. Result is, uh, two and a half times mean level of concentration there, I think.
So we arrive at 1000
